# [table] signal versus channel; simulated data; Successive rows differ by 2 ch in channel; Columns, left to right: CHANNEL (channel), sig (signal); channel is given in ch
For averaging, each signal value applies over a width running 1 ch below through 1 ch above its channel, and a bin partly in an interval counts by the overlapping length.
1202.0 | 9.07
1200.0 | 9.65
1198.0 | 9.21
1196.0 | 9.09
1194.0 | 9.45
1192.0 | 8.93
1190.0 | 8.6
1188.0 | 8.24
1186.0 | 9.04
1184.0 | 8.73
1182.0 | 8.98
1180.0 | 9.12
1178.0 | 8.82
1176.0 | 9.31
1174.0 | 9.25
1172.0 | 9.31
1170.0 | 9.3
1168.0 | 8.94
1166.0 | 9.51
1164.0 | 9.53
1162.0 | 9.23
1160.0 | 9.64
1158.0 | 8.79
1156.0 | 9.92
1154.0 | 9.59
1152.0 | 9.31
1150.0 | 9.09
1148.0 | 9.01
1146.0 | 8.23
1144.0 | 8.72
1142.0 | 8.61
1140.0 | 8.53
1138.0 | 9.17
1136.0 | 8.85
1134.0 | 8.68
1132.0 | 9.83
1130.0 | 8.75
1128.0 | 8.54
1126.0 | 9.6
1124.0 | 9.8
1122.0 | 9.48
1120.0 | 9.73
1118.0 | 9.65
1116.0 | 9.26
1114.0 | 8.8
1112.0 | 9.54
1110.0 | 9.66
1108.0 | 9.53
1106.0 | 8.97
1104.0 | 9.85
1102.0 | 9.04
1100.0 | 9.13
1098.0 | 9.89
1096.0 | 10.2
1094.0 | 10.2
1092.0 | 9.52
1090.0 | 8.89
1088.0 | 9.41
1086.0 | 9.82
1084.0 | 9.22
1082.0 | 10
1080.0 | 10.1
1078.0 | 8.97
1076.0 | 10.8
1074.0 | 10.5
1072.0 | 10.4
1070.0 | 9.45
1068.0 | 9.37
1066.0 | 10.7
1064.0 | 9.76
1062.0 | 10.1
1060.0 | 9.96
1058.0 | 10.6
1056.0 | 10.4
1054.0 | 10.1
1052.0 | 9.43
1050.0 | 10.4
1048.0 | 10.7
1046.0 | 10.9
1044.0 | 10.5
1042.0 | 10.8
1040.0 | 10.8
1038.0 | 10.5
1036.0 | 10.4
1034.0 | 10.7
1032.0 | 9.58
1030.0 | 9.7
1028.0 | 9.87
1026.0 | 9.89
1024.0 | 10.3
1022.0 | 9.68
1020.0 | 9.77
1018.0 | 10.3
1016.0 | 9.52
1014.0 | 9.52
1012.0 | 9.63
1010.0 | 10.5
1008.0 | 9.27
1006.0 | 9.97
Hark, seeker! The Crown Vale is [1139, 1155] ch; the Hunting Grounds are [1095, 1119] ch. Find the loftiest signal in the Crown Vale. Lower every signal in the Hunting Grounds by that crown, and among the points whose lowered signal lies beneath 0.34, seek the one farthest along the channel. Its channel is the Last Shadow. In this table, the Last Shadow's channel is 1118.0 ch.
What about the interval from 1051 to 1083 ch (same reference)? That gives 1078.0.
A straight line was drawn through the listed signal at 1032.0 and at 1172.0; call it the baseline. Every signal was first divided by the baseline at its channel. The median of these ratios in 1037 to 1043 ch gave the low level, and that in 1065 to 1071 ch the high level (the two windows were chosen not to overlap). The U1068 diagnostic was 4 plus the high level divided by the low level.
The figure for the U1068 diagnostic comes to 4.88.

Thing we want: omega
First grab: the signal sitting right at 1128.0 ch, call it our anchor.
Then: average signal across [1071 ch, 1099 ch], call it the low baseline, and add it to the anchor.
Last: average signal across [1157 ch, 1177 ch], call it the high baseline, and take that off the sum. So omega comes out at 9.1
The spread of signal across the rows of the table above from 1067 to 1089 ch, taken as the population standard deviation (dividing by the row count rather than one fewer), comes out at 0.56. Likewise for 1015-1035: 0.36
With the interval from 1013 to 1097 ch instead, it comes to 0.53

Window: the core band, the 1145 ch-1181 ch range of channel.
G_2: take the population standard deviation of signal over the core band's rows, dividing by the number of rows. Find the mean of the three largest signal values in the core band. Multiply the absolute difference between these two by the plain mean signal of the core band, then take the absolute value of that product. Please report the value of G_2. 86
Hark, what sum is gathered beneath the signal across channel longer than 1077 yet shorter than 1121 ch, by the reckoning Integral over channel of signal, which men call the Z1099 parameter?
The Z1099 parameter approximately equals 419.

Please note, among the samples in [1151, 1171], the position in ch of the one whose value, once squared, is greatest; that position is 1156.0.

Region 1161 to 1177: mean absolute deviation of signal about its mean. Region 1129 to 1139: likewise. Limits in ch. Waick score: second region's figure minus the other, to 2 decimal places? 0.24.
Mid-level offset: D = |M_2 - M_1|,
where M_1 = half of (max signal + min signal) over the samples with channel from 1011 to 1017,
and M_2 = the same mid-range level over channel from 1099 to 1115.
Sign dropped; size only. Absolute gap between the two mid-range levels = 0.25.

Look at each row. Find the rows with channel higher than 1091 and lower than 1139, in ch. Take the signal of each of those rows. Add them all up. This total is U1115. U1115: 226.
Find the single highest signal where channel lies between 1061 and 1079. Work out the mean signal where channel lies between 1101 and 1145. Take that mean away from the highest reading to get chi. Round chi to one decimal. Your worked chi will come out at 1.6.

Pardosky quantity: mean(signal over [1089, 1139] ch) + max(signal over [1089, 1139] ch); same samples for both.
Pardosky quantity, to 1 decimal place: 19.6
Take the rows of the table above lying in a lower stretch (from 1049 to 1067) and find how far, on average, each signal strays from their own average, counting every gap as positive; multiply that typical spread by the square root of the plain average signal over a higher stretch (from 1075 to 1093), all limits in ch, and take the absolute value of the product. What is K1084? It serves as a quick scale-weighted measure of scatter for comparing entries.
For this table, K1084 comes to 1.00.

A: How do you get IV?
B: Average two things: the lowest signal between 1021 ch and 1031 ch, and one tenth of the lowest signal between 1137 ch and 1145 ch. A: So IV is 5.27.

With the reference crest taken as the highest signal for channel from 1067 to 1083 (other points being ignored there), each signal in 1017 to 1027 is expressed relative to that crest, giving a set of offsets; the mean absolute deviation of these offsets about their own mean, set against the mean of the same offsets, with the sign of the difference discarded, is 1.06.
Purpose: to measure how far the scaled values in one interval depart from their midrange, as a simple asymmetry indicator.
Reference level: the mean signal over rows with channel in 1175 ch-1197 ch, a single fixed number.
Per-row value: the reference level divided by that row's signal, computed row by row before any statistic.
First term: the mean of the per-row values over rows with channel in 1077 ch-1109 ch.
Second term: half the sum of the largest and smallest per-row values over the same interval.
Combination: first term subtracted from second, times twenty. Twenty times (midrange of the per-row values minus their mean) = 0.0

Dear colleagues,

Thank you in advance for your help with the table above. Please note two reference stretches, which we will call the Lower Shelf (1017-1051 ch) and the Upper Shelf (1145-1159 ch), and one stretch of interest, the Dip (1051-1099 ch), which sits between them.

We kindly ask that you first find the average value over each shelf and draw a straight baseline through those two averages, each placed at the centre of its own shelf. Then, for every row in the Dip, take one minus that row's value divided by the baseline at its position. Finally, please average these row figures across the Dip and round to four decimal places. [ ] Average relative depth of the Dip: -0.0025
